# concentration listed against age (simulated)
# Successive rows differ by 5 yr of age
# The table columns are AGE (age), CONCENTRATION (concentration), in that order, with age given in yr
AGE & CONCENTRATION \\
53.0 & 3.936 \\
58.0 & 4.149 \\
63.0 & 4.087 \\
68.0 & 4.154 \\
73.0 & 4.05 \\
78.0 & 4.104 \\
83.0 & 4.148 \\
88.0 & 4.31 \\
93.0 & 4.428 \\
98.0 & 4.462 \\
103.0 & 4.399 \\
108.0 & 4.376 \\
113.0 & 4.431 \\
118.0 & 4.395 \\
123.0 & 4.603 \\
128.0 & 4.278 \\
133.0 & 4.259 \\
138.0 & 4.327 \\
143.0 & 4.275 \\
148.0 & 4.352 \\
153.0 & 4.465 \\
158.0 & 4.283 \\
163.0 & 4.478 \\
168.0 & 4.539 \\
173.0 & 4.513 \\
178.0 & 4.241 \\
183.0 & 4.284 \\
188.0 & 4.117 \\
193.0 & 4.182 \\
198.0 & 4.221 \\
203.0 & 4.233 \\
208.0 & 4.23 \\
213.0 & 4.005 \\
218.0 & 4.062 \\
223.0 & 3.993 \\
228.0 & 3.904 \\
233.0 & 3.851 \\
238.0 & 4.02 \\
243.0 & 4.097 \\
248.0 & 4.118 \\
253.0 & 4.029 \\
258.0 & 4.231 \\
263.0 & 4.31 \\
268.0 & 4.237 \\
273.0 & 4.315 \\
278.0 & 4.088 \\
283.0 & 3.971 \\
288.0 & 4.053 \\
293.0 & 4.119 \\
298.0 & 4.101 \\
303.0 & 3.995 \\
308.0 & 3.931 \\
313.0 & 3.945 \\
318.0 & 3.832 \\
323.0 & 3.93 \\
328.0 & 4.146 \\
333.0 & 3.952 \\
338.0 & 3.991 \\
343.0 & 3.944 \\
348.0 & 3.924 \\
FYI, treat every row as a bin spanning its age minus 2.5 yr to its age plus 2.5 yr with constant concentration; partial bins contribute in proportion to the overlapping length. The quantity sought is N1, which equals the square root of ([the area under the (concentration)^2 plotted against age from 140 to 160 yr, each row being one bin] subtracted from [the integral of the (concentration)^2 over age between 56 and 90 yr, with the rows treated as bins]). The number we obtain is 14.3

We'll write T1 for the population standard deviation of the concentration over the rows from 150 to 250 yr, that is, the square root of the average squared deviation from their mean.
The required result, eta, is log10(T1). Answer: -0.71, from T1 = 0.193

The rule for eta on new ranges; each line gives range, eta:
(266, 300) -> -0.97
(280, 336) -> -1.04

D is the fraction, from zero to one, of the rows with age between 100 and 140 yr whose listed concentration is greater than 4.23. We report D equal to 1.0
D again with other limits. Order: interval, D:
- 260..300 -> 0.4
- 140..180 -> 1.0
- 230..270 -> 0.4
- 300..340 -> 0.0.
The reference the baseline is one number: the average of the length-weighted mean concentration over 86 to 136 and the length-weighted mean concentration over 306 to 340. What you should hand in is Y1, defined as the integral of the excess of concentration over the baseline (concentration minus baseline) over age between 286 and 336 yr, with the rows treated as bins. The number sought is -9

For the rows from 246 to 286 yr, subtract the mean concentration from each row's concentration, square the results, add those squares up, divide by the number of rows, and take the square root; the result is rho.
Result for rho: 0.121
